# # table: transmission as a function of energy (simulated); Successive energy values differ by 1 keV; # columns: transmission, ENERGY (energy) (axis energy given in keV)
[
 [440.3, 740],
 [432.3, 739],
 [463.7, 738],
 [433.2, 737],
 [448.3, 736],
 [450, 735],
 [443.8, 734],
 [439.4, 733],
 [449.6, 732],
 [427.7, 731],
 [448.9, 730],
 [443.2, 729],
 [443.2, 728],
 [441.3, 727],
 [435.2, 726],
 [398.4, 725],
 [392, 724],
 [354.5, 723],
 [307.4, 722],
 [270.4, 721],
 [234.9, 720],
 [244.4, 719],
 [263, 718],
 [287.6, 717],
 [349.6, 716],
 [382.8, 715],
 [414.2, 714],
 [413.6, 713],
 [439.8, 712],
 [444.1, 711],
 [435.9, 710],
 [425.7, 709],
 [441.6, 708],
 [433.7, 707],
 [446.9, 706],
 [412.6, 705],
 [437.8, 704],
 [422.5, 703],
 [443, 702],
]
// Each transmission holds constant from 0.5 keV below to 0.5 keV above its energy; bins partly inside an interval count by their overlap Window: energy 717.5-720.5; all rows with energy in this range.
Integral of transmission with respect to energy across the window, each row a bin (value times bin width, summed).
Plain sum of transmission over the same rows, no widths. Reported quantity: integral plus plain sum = 1485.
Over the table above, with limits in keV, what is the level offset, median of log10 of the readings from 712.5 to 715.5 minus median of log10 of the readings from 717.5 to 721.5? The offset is 0.21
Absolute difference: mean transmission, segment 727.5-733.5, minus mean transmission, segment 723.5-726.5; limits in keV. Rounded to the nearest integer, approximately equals 33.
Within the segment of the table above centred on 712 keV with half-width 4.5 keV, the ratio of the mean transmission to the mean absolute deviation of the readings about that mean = 18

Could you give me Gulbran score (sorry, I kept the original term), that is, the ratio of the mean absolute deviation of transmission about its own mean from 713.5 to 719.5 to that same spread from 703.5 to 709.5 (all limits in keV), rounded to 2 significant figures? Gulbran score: 6.3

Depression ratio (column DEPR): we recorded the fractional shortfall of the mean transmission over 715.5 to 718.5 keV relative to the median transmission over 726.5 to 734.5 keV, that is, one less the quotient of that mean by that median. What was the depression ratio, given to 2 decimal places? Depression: 0.32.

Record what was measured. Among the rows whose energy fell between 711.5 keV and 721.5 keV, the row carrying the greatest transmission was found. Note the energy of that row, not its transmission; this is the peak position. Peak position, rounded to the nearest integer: 712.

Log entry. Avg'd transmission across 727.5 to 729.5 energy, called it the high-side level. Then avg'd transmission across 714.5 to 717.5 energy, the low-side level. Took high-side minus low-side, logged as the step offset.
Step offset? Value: 103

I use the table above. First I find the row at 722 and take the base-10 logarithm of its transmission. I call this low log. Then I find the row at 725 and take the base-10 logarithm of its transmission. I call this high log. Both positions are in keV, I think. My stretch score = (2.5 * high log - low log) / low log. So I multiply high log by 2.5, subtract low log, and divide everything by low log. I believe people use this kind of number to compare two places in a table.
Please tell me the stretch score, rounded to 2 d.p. 1.61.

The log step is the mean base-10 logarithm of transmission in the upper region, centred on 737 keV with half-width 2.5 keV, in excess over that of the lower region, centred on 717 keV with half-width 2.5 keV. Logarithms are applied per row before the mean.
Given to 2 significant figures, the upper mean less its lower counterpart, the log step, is 0.17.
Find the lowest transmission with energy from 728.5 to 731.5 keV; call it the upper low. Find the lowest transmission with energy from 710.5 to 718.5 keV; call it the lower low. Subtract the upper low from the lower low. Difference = -165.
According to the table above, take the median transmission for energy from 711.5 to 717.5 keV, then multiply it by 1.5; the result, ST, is 597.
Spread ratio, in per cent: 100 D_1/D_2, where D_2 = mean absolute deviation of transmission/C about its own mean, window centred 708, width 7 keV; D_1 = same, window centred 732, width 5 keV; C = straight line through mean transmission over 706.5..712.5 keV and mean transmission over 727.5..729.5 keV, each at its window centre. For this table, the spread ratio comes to 76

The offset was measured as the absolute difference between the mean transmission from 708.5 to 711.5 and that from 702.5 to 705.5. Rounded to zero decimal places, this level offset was 11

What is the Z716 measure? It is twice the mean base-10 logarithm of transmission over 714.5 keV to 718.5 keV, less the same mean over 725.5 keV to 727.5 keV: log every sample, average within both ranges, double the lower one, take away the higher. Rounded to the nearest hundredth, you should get 2.36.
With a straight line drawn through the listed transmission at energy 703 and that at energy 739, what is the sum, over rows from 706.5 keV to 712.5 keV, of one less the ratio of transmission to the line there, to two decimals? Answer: -0.18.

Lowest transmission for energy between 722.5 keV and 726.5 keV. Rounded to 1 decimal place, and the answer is 354.5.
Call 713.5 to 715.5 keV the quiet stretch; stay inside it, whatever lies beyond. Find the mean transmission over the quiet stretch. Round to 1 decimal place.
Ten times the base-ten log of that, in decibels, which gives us 26.0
